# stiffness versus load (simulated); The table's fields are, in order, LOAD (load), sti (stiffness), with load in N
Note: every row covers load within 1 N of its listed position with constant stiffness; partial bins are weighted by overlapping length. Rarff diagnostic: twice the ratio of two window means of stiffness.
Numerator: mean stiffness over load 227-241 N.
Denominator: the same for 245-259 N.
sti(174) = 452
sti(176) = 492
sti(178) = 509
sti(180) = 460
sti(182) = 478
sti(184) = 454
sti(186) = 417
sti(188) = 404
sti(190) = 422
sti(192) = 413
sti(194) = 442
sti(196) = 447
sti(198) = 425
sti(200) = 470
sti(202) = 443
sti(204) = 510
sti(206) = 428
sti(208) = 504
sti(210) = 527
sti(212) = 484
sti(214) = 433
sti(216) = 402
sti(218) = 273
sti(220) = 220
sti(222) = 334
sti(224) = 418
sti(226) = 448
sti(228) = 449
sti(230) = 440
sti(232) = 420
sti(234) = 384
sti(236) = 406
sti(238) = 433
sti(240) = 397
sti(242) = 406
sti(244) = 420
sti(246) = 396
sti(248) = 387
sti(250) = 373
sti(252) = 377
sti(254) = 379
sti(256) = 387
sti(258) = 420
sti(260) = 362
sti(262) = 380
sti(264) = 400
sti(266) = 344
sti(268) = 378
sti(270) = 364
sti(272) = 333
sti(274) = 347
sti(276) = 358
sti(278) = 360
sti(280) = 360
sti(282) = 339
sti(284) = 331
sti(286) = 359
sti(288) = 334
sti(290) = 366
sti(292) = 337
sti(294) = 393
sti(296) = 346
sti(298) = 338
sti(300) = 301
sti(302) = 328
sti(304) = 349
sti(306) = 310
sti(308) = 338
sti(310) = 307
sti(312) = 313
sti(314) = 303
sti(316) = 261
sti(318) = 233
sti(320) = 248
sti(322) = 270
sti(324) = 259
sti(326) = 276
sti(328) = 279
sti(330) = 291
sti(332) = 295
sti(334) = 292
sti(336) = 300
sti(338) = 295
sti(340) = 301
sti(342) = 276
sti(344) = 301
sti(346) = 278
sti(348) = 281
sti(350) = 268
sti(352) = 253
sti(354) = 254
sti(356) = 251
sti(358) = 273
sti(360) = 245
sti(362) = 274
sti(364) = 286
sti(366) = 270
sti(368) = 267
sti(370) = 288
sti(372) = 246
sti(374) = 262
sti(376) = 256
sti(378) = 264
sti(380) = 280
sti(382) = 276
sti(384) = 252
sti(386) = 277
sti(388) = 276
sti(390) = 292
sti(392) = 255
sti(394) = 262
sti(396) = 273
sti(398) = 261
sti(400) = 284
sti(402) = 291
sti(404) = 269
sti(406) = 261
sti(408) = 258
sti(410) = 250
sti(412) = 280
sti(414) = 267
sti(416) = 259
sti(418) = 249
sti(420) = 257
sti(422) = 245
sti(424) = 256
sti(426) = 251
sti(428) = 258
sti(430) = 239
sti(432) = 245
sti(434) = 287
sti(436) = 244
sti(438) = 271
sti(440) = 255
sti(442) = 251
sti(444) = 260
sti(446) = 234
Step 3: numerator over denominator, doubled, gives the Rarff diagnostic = 2.2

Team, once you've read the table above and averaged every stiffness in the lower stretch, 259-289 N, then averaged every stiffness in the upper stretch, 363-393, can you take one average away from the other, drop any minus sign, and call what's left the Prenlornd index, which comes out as 87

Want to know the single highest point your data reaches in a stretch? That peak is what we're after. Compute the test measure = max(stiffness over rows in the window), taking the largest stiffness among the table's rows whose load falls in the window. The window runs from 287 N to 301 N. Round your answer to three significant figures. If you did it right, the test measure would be 393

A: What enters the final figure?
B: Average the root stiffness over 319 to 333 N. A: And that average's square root 4.07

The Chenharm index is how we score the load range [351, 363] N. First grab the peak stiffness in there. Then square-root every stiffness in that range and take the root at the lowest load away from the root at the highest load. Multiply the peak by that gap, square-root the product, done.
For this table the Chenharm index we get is 13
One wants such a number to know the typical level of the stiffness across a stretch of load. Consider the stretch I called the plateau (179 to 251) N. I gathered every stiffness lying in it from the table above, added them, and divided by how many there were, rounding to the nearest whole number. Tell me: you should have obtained 421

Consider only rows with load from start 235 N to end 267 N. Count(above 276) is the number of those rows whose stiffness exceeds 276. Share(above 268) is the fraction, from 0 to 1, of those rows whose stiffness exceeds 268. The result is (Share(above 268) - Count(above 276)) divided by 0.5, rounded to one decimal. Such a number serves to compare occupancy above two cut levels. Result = -30.0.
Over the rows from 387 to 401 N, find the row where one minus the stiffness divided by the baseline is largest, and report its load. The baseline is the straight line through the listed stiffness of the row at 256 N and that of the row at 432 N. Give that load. 392 N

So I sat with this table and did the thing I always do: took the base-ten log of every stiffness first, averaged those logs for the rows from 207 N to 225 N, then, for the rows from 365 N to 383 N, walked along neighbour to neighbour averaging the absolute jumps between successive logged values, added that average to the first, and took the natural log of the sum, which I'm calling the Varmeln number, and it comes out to 0.959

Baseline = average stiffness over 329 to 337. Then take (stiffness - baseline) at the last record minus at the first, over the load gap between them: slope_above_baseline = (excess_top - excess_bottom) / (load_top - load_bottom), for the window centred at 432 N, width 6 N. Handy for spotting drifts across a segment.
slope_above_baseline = 12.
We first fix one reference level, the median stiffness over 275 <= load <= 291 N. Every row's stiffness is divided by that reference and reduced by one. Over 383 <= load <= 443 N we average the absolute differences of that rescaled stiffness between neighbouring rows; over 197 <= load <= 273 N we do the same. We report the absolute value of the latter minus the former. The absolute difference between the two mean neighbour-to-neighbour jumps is 0.06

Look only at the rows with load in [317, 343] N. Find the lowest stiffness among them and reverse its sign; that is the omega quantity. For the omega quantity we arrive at -233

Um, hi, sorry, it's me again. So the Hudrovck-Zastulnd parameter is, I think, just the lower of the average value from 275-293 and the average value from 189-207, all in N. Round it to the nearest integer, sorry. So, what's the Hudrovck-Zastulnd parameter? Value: 349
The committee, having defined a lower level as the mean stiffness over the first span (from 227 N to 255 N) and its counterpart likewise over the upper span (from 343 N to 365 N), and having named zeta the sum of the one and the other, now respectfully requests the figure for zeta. 674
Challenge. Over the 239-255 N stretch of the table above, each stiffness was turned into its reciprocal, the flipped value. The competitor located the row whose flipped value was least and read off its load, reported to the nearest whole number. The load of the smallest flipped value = 244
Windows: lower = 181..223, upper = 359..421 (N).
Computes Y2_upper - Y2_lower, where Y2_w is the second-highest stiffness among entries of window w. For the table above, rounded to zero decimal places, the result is -219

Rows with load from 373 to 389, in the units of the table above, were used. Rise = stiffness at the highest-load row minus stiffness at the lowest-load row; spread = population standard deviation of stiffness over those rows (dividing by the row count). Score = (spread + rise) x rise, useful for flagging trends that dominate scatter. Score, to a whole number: 336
